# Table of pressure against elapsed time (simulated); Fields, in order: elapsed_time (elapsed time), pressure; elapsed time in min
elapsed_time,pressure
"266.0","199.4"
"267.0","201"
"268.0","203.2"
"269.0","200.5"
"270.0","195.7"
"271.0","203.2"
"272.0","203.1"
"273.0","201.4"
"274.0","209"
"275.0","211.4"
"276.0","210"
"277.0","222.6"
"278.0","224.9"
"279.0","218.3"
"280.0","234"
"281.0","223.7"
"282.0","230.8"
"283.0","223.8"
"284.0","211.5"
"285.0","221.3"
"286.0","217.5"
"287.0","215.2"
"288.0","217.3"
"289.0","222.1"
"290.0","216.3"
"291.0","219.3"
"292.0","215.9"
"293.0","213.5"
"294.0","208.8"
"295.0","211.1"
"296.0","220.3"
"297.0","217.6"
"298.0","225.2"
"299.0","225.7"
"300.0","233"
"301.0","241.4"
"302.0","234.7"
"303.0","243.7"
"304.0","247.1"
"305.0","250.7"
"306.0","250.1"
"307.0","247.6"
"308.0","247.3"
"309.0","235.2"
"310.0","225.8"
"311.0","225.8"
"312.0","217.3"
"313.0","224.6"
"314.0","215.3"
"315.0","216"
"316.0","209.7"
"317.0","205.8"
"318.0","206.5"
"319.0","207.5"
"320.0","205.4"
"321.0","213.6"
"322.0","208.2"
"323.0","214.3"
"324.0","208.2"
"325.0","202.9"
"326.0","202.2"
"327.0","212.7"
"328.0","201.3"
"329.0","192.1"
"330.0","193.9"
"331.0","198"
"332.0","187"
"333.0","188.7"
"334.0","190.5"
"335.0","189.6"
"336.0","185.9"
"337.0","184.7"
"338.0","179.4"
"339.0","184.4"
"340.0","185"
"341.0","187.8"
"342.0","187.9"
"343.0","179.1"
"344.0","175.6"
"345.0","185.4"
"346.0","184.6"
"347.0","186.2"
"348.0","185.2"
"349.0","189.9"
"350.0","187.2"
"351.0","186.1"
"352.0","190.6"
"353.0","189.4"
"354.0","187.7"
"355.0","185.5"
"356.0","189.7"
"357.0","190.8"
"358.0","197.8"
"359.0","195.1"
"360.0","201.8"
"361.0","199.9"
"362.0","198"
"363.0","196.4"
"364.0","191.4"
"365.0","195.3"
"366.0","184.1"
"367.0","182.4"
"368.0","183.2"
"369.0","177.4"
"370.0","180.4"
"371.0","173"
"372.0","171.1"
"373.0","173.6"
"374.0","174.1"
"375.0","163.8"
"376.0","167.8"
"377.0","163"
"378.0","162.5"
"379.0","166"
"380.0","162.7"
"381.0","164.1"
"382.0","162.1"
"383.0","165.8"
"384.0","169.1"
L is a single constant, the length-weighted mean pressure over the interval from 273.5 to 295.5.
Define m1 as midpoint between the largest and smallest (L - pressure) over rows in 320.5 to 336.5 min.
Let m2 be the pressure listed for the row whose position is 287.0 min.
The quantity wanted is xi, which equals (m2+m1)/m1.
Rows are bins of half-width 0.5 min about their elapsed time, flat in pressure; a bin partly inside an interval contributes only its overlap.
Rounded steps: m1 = 18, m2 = 215.2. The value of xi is 13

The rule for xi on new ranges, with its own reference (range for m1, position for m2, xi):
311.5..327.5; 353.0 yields 41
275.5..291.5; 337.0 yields -46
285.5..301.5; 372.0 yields -23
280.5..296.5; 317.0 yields -120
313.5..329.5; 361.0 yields 15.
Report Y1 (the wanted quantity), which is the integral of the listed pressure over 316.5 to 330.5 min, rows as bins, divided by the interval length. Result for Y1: 205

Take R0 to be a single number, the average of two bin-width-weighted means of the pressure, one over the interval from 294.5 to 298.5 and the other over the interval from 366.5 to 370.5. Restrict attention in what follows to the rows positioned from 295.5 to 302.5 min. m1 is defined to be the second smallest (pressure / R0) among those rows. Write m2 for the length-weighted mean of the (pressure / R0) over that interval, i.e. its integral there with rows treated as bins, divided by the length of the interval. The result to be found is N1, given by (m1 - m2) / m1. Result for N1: -0.036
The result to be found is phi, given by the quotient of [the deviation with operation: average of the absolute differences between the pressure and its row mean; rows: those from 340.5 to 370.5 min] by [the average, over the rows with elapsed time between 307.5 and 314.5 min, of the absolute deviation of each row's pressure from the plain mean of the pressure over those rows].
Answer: 0.6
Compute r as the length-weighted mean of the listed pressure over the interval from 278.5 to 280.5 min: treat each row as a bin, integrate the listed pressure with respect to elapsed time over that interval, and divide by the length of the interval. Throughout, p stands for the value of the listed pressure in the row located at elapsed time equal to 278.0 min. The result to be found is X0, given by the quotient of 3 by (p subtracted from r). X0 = 2.40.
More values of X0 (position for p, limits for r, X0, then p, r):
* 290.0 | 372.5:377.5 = -0.06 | 216.3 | 168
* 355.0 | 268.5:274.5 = 0.18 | 185.5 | 202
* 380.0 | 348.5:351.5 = 0.12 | 162.7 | 188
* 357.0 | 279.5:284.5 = 0.09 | 190.8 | 225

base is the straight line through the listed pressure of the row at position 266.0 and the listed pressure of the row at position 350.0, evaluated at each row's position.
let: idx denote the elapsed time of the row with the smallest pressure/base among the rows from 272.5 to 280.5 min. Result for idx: 273.0 min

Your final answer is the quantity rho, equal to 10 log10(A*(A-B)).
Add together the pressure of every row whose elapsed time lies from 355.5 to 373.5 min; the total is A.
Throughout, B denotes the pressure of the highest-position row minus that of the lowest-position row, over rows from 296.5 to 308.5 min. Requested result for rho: 70.5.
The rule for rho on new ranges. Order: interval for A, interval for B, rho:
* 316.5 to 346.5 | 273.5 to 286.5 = 75.3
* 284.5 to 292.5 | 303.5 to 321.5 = 64.9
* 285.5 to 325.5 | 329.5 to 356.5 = 79.0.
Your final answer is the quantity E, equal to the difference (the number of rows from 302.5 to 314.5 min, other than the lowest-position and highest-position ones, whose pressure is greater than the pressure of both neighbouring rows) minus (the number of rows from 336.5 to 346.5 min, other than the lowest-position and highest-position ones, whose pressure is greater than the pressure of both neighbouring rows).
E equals 0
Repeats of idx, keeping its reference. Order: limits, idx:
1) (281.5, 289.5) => 284.0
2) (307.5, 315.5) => 314.0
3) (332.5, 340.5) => 338.0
